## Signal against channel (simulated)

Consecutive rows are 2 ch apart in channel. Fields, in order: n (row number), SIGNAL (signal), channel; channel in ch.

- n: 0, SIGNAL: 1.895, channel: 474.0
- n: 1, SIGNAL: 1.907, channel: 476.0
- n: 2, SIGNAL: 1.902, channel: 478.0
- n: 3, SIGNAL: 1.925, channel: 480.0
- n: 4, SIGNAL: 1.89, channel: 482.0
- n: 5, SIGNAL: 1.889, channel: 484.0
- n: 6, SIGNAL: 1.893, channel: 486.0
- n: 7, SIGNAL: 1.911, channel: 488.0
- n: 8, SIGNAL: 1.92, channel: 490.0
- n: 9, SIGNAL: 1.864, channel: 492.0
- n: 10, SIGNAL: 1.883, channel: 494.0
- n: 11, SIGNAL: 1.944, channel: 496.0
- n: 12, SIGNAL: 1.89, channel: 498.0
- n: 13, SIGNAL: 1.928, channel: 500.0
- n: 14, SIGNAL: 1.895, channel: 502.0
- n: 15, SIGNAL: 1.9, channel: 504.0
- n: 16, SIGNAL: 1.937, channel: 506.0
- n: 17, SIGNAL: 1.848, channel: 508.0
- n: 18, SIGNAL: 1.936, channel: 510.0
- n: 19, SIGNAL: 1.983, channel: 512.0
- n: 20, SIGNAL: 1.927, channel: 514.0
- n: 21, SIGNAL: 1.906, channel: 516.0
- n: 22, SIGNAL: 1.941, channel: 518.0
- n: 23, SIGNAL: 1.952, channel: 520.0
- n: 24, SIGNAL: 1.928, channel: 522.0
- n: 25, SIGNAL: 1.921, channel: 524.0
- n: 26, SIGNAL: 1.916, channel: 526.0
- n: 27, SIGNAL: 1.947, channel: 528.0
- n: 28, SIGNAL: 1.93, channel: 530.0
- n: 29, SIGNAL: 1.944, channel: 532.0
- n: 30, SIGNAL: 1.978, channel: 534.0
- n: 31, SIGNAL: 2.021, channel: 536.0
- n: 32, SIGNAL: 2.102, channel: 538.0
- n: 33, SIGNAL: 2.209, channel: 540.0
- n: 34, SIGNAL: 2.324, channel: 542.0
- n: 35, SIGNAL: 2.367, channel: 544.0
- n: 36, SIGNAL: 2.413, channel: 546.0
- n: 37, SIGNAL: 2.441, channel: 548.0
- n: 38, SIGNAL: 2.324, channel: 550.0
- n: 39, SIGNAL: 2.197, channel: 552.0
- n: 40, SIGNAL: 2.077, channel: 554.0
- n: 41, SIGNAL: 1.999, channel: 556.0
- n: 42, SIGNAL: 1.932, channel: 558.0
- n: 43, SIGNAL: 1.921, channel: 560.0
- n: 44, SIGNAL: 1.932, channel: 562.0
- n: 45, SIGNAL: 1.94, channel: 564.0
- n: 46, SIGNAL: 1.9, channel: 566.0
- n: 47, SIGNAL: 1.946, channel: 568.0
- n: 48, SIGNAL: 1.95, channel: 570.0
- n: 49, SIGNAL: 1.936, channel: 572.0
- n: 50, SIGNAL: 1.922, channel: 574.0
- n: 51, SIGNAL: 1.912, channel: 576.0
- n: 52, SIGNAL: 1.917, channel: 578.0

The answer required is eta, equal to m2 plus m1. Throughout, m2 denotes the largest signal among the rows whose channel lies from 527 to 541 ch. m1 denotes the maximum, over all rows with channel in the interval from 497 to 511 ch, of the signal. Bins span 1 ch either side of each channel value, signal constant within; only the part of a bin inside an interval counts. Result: 4.1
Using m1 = 1.937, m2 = 2.209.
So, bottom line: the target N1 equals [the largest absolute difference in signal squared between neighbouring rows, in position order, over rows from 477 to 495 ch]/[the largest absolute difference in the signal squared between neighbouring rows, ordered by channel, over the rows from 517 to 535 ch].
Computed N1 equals 1.6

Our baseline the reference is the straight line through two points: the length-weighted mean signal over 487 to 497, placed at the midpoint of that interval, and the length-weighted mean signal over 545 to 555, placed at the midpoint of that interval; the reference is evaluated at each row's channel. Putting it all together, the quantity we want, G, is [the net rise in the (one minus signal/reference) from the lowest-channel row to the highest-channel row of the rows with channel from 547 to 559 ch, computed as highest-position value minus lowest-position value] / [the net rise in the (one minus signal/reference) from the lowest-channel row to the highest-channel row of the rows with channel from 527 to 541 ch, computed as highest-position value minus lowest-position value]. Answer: -2.9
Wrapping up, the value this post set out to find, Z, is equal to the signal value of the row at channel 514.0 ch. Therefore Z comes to 1.927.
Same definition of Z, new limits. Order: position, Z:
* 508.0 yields 1.848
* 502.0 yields 1.895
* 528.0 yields 1.947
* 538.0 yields 2.102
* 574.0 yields 1.922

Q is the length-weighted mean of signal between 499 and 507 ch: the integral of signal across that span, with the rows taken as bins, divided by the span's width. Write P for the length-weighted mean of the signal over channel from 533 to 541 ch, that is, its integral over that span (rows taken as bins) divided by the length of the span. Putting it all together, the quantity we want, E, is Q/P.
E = 0.92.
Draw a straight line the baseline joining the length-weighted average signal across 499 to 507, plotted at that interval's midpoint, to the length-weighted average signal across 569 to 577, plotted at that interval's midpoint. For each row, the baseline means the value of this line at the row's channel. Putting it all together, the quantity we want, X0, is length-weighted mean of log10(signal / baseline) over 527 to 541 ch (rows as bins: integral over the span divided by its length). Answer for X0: 0.021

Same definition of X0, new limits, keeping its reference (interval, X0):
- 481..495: -0.004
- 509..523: 0.005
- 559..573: 0.001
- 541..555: 0.078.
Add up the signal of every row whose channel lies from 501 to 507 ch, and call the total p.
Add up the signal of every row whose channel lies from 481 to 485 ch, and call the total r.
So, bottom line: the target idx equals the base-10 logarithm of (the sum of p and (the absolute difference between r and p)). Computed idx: 0.89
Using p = 5.7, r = 3.8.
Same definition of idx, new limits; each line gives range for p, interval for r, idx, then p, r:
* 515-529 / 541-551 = 1.18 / 13.5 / 11.9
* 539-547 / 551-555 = 1.16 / 9.3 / 4.3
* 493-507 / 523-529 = 1.32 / 13.4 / 5.8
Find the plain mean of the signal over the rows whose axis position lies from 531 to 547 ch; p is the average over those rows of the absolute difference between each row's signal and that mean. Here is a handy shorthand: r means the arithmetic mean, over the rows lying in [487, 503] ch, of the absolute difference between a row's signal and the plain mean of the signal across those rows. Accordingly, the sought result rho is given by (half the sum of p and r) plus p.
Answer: 0.248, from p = 0.16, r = 0.02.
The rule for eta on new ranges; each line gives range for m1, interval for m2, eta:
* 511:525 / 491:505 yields 3.9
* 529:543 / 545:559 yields 4.8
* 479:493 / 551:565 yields 4.1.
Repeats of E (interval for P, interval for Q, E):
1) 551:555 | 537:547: 1.07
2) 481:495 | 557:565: 1.02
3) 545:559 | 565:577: 0.88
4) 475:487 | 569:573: 1.02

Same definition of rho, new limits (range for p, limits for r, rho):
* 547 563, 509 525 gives 0.253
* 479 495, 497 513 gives 0.040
